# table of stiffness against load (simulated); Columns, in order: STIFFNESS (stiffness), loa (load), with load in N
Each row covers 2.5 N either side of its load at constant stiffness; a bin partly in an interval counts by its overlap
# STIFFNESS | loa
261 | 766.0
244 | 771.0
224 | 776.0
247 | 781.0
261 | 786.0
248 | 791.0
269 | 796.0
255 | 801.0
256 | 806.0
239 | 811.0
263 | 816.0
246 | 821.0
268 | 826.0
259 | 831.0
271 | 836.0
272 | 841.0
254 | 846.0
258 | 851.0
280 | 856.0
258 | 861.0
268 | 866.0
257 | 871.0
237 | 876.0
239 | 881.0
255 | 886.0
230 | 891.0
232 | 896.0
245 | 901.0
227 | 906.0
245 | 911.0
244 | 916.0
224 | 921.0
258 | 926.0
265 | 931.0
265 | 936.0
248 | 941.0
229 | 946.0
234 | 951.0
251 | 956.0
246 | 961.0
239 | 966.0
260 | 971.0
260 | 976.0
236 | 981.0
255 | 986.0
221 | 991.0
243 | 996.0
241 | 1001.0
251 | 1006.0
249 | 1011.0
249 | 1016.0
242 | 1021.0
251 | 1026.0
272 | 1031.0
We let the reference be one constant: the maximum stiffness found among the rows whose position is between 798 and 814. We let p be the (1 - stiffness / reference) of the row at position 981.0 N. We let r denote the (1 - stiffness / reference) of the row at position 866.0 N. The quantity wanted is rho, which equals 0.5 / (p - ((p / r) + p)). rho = 0.3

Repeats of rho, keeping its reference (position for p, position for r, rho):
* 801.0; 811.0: -8.5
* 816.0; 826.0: -0.9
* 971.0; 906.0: 3.6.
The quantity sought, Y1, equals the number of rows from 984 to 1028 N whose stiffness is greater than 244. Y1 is 5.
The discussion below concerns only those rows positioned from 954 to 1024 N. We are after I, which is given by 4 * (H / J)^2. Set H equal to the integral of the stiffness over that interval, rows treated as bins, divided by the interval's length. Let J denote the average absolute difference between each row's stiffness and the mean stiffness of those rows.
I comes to 4131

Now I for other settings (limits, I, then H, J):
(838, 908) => 1366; 251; 13.6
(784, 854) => 4581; 259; 7.6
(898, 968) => 2476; 244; 9.8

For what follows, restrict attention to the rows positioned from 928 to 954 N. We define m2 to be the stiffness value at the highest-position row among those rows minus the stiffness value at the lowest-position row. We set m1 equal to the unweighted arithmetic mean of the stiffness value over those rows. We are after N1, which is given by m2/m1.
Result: -0.12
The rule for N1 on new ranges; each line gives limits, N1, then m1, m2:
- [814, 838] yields 0.03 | 261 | 8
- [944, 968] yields 0.04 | 240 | 10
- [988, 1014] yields 0.12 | 241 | 28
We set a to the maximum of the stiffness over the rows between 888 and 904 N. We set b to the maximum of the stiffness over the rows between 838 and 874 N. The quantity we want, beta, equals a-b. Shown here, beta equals -35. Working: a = 245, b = 280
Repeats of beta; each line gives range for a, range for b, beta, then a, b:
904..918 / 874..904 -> -10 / 245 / 255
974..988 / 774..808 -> -9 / 260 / 269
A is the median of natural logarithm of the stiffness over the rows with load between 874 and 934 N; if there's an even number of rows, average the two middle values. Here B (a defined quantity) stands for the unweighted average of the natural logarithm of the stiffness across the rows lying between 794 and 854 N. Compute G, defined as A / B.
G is 0.99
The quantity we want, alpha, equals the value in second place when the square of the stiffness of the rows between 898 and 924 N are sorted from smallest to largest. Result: 51529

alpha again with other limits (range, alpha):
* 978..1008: 55696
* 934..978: 54756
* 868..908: 52900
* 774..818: 57121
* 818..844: 67081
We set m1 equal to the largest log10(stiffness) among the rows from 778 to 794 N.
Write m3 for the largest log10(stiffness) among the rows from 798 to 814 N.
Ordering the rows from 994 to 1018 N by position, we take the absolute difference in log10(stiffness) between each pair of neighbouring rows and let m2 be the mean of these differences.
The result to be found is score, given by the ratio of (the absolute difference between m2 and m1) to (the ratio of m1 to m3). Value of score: 2.40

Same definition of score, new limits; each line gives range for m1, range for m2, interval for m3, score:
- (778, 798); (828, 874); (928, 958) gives 2.40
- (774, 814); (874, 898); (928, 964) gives 2.40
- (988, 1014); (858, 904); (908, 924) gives 2.37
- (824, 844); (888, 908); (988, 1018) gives 2.38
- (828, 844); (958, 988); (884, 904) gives 2.38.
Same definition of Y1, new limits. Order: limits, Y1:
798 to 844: 8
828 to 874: 9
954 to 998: 5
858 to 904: 5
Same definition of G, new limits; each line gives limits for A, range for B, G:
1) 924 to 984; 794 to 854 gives 0.99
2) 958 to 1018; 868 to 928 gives 1.00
